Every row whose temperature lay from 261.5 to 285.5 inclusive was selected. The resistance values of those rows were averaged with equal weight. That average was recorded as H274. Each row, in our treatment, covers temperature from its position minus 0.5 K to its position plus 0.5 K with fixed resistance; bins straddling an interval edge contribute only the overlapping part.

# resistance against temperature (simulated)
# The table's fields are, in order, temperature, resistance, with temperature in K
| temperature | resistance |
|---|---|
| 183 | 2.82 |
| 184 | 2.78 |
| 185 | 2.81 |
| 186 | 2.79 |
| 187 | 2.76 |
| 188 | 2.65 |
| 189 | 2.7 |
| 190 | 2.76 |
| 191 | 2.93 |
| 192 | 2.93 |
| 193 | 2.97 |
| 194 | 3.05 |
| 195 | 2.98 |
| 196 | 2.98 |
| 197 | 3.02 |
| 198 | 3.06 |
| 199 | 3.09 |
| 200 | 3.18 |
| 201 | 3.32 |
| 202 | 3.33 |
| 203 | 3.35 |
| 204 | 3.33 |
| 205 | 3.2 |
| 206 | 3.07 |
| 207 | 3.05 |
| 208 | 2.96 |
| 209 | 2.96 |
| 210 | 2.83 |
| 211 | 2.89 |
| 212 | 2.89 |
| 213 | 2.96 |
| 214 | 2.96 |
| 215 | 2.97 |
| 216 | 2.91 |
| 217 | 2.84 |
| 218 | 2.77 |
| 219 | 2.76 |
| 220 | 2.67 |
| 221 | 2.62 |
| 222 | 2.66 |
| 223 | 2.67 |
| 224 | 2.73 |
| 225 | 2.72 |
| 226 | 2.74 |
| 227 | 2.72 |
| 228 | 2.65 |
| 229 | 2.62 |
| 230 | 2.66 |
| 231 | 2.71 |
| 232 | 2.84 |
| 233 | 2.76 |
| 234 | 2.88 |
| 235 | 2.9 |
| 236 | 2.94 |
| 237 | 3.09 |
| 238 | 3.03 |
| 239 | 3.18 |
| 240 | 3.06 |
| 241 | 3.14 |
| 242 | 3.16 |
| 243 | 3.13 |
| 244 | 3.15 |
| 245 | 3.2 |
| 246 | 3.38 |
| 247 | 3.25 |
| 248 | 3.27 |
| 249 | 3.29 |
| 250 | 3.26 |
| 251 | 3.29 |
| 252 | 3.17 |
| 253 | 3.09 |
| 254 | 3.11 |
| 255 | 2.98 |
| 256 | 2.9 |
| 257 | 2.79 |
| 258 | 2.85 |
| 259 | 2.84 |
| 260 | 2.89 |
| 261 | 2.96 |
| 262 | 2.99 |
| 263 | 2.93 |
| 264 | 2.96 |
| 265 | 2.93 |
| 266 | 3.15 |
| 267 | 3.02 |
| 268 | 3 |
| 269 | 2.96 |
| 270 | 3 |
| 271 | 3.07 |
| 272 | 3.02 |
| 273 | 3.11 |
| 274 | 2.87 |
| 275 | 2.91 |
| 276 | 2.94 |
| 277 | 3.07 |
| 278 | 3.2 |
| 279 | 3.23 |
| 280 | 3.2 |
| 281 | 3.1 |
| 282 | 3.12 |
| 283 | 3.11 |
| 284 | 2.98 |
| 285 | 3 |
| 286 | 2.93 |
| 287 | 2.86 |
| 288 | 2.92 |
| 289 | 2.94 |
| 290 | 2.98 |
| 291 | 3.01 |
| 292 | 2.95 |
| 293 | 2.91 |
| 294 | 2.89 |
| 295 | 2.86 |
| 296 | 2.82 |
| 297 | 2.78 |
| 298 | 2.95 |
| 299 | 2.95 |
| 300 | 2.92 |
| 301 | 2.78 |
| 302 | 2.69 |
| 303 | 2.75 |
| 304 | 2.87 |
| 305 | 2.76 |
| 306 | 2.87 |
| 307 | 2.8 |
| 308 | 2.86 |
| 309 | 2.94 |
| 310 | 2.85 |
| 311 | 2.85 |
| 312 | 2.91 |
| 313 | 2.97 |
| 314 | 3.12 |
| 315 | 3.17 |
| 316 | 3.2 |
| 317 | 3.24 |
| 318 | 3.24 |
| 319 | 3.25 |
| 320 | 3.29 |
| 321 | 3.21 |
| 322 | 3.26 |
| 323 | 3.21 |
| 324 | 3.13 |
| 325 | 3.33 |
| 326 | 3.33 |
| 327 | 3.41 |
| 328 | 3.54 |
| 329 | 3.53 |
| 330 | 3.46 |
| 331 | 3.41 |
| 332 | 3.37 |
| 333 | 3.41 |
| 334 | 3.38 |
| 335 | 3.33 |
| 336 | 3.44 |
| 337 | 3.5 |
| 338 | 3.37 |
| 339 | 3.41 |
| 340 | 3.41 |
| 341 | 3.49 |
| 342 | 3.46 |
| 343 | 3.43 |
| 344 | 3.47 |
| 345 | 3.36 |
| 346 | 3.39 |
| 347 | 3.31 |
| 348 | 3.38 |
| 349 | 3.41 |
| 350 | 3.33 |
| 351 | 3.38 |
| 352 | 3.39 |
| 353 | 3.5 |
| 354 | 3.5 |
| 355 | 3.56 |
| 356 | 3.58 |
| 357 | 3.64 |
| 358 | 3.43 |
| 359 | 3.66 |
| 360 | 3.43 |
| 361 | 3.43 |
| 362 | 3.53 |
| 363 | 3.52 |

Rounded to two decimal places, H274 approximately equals 3.04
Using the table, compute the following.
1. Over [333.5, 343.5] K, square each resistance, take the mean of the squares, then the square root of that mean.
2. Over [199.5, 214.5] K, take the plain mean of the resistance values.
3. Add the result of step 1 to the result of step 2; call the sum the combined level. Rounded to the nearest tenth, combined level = 6.5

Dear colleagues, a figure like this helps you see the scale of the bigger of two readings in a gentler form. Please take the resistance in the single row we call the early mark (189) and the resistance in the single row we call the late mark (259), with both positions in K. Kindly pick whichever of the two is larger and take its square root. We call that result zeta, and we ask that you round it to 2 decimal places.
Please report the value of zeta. 1.69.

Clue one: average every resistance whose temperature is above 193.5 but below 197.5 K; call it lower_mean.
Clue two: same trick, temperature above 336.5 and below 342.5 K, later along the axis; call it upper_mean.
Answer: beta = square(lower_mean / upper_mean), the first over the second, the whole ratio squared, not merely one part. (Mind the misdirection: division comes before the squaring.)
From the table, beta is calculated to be 0.76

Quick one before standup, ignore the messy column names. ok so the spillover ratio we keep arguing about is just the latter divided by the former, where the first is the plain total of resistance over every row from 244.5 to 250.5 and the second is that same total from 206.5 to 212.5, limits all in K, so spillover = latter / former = 0.89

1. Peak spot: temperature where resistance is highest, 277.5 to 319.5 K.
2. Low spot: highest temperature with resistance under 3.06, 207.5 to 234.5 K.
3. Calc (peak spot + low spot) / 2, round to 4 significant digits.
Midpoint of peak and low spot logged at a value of 276.5 K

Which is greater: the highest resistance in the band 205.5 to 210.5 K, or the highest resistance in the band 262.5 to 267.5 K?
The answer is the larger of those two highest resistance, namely 3.15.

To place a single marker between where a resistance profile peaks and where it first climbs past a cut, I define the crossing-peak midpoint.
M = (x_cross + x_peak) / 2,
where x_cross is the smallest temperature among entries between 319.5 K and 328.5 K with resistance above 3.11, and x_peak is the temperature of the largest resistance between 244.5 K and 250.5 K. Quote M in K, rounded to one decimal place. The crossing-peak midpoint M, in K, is 283.0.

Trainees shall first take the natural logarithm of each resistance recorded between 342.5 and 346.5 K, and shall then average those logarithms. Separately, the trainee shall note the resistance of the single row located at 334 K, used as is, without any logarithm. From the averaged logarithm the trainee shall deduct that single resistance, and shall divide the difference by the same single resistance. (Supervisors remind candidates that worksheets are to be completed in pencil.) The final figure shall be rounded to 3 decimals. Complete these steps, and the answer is -0.637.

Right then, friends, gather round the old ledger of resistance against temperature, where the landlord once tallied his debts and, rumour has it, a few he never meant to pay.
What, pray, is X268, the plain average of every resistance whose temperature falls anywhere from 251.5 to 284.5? 3.01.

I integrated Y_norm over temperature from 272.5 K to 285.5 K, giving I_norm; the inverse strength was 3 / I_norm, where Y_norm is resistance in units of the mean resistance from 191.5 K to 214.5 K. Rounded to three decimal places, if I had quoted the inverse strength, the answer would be 0.230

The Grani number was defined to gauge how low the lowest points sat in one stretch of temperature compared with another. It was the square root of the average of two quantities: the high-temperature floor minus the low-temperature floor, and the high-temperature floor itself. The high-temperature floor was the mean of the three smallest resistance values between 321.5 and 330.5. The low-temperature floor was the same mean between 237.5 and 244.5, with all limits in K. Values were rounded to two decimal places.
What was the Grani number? 1.29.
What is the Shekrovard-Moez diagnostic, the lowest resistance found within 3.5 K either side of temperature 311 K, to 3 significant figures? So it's 2.85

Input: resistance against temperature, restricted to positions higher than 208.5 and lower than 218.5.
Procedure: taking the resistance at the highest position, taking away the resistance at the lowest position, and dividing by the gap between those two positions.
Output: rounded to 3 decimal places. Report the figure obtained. -0.021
